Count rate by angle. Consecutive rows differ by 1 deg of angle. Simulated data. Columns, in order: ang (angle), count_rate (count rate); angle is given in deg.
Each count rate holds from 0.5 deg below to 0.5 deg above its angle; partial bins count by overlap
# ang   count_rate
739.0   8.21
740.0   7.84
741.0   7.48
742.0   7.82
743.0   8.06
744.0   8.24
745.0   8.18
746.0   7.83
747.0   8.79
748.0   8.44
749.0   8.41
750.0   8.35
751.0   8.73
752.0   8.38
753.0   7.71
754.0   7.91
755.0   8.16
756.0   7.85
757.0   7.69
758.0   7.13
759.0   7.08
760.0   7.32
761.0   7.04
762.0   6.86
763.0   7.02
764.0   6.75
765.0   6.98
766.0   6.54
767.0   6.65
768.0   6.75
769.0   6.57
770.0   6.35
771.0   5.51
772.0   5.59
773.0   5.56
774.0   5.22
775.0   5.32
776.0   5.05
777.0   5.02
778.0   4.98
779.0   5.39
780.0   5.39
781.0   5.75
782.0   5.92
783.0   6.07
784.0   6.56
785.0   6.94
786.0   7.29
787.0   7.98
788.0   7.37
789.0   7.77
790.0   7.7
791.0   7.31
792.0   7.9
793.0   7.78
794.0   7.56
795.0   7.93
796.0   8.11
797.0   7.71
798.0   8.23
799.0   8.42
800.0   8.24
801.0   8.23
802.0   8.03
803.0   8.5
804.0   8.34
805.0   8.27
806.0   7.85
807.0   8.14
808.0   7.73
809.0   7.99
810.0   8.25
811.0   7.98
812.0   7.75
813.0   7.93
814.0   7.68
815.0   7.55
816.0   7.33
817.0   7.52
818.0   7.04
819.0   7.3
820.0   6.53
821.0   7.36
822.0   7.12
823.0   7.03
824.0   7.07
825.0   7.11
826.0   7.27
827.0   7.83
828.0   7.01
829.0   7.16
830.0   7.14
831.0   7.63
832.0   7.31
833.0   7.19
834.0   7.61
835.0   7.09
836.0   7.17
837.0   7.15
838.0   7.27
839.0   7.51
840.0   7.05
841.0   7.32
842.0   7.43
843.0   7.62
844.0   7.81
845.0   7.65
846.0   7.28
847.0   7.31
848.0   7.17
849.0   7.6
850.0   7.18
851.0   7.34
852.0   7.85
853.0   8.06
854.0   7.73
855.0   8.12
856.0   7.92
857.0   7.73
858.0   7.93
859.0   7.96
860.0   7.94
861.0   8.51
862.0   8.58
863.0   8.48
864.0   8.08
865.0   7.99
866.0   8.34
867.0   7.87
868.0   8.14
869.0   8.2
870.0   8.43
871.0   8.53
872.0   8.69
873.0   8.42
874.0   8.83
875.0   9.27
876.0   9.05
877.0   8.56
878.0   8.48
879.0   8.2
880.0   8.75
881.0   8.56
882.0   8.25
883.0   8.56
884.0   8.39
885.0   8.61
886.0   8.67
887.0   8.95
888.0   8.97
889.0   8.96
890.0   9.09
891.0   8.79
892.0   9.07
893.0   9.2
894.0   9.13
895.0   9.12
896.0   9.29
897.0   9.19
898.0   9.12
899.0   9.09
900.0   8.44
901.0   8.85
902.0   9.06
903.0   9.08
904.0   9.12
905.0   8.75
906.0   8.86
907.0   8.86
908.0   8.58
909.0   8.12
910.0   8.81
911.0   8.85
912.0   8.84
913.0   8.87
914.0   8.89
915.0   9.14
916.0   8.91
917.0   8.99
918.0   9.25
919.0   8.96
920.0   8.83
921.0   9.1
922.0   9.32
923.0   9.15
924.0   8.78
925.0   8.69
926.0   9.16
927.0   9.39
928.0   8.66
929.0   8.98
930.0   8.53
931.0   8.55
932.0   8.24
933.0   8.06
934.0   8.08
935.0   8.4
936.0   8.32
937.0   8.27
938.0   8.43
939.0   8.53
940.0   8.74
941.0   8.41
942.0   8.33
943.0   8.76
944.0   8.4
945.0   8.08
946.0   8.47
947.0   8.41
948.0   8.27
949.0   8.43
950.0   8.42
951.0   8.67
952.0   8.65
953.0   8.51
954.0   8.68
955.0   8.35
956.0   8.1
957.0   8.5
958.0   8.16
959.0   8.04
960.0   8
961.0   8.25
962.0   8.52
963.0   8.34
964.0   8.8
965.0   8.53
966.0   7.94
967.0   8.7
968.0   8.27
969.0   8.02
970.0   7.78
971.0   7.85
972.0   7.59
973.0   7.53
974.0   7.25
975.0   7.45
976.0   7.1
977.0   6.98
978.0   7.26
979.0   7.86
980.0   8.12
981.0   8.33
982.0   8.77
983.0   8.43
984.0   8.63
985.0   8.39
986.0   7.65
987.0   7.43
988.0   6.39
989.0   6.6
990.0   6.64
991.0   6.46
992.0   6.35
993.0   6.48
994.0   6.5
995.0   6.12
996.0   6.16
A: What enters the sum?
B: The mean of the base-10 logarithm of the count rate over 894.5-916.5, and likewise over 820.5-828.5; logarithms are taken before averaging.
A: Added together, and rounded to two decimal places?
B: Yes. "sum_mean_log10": 1.81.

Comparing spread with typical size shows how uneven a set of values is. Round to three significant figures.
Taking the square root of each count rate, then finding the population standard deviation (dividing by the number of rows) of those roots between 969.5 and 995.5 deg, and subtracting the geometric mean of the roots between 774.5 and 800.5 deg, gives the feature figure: -2.47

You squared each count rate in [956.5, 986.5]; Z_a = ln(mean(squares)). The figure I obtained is 4.17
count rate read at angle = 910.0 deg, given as 8.81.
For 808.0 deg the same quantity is 7.73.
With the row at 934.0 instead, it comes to 8.08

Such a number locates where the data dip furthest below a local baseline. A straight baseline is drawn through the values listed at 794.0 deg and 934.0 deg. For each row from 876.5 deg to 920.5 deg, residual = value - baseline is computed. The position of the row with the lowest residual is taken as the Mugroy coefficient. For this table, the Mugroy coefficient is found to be 909.0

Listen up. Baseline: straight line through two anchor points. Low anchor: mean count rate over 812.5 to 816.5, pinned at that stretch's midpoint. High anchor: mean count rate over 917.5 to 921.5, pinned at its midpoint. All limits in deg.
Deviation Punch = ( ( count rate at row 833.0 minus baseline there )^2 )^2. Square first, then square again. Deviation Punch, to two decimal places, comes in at 0.22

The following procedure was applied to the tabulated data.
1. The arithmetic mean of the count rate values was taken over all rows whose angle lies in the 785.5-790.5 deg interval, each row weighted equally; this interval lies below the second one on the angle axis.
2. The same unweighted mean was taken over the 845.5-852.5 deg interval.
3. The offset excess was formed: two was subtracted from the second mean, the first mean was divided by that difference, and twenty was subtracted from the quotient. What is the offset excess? -18.6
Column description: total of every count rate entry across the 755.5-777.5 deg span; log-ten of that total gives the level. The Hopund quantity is 2.15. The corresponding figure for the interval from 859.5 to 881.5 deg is 2.27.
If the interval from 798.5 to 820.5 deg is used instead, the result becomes 2.24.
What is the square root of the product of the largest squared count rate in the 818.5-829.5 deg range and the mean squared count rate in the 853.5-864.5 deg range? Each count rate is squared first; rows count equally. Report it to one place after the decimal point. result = 63.4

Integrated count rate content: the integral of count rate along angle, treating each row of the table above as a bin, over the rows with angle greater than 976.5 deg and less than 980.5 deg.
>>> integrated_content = 30.2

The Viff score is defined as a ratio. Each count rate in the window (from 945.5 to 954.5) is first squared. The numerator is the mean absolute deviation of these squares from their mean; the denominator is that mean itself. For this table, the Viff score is 0.026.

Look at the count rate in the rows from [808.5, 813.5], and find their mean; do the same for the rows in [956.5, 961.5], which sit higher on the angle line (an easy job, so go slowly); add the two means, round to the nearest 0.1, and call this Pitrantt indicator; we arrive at 16.2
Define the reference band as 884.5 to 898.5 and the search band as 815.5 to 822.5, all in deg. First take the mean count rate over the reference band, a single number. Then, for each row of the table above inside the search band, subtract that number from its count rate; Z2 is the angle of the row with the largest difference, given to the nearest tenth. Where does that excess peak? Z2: 817.0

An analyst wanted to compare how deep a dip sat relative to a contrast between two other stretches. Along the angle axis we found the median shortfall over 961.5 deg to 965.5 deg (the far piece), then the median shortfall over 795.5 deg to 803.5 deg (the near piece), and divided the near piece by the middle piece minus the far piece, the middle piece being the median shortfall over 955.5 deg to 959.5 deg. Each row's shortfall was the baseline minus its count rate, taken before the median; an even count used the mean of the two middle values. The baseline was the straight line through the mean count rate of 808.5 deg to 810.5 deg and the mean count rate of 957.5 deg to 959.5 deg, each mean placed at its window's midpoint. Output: -0.3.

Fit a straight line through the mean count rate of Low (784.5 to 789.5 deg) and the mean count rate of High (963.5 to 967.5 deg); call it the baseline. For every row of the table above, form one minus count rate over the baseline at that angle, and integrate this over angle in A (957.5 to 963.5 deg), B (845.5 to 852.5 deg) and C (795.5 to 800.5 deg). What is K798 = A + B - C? 1.0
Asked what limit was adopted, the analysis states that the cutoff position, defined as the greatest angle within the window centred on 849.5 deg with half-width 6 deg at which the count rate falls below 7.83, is 854.0 deg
